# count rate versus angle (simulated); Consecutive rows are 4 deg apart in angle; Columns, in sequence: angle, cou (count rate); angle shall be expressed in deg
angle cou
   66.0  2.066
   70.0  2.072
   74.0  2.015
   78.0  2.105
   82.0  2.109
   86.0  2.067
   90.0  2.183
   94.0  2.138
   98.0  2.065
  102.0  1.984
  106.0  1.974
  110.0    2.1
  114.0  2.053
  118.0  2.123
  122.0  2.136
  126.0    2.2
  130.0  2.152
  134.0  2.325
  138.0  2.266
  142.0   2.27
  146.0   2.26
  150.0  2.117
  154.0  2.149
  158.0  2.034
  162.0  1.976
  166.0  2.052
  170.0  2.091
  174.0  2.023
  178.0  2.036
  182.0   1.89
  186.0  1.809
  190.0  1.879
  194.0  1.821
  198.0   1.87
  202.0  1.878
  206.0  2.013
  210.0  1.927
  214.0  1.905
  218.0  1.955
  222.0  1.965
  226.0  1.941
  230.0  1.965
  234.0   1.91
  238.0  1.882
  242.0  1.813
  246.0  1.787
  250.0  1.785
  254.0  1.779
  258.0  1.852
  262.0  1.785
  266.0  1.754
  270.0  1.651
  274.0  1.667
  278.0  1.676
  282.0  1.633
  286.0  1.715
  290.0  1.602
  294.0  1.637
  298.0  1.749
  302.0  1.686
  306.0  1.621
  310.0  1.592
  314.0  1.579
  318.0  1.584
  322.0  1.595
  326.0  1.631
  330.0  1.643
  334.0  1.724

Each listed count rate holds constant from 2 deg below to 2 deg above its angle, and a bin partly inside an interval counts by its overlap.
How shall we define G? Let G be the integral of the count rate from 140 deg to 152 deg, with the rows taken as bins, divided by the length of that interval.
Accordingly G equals 2.22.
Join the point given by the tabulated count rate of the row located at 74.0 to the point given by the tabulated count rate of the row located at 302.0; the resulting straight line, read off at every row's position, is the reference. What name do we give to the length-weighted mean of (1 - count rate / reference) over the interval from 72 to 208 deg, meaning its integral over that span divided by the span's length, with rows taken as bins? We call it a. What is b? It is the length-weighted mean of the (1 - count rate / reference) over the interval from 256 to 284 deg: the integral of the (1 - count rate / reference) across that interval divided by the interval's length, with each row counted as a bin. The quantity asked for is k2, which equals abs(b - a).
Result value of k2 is 0.084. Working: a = -0.07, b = 0.01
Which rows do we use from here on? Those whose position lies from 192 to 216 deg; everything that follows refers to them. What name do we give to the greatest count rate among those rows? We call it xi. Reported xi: 2.013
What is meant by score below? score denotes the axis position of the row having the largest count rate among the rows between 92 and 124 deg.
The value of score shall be 94.0 deg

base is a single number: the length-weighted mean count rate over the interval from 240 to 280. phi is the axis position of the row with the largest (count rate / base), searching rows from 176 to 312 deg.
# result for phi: 178.0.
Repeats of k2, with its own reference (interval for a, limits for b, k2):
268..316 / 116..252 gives 0.109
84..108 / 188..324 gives 0.029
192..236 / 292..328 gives 0.087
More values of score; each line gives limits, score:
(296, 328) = 298.0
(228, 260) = 230.0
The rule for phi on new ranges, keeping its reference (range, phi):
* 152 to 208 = 154.0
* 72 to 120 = 90.0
